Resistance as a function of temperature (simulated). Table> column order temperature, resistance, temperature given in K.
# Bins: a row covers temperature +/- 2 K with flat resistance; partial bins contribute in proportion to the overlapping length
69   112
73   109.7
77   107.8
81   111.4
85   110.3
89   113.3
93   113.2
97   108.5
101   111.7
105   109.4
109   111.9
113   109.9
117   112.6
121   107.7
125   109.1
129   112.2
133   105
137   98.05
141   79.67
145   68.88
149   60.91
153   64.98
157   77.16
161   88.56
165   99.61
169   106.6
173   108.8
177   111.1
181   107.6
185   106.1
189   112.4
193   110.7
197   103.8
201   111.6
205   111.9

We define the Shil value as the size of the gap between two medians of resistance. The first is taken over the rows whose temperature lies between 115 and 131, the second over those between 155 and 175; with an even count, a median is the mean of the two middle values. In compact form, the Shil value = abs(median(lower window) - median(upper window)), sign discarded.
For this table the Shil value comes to 11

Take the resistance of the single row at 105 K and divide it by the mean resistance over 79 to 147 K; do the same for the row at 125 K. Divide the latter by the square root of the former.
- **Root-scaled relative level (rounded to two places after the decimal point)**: 1.02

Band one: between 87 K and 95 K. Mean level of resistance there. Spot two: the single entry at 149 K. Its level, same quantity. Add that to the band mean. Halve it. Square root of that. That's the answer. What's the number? 9.3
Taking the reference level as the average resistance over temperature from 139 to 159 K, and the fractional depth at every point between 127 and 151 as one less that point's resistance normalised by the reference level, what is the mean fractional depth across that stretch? -0.244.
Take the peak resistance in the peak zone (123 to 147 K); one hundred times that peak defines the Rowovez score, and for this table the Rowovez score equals 11220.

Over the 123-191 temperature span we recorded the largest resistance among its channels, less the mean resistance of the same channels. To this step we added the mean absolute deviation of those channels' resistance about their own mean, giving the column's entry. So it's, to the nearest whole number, 33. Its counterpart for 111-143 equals 16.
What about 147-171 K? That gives 39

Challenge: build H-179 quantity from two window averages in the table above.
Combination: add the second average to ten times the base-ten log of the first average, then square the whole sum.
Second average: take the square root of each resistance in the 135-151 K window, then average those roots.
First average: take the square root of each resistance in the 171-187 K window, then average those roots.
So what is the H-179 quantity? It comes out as 358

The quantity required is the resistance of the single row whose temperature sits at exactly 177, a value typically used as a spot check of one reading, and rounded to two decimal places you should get 111.10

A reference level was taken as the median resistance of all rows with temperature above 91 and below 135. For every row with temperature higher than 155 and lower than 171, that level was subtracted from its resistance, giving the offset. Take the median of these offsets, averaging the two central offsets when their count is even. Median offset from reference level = -16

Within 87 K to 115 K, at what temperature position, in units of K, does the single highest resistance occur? 89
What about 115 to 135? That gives 117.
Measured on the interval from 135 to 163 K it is 137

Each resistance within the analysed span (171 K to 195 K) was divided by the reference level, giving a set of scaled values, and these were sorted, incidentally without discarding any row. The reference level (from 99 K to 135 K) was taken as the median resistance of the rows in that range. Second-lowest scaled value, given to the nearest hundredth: 0.98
